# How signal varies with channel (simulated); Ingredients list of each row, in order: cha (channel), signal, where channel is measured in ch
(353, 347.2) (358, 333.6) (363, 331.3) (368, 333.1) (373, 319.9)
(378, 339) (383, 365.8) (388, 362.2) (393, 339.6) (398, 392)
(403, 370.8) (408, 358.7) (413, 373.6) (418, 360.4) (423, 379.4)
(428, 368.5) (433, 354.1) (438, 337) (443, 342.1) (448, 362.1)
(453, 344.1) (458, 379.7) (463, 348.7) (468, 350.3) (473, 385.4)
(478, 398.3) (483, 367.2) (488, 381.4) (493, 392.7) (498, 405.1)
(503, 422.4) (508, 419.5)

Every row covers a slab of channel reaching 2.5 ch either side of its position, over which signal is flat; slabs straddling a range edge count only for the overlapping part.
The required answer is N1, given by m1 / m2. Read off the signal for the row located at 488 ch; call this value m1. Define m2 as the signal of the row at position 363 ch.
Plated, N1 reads 1.15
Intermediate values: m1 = 381.4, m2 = 331.3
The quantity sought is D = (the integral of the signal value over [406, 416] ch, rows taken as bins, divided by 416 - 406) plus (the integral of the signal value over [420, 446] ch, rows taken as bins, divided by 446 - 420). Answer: 723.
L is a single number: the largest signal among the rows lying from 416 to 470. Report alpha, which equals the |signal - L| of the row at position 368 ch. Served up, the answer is 47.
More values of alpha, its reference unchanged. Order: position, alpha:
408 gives 21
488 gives 2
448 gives 18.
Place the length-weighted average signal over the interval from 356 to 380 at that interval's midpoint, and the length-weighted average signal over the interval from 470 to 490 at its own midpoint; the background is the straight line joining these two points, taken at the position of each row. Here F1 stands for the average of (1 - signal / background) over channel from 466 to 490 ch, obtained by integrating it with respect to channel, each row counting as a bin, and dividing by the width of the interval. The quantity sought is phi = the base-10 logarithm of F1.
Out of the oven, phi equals -1.93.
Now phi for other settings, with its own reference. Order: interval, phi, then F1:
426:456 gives -1.45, 0.035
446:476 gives -1.52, 0.030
